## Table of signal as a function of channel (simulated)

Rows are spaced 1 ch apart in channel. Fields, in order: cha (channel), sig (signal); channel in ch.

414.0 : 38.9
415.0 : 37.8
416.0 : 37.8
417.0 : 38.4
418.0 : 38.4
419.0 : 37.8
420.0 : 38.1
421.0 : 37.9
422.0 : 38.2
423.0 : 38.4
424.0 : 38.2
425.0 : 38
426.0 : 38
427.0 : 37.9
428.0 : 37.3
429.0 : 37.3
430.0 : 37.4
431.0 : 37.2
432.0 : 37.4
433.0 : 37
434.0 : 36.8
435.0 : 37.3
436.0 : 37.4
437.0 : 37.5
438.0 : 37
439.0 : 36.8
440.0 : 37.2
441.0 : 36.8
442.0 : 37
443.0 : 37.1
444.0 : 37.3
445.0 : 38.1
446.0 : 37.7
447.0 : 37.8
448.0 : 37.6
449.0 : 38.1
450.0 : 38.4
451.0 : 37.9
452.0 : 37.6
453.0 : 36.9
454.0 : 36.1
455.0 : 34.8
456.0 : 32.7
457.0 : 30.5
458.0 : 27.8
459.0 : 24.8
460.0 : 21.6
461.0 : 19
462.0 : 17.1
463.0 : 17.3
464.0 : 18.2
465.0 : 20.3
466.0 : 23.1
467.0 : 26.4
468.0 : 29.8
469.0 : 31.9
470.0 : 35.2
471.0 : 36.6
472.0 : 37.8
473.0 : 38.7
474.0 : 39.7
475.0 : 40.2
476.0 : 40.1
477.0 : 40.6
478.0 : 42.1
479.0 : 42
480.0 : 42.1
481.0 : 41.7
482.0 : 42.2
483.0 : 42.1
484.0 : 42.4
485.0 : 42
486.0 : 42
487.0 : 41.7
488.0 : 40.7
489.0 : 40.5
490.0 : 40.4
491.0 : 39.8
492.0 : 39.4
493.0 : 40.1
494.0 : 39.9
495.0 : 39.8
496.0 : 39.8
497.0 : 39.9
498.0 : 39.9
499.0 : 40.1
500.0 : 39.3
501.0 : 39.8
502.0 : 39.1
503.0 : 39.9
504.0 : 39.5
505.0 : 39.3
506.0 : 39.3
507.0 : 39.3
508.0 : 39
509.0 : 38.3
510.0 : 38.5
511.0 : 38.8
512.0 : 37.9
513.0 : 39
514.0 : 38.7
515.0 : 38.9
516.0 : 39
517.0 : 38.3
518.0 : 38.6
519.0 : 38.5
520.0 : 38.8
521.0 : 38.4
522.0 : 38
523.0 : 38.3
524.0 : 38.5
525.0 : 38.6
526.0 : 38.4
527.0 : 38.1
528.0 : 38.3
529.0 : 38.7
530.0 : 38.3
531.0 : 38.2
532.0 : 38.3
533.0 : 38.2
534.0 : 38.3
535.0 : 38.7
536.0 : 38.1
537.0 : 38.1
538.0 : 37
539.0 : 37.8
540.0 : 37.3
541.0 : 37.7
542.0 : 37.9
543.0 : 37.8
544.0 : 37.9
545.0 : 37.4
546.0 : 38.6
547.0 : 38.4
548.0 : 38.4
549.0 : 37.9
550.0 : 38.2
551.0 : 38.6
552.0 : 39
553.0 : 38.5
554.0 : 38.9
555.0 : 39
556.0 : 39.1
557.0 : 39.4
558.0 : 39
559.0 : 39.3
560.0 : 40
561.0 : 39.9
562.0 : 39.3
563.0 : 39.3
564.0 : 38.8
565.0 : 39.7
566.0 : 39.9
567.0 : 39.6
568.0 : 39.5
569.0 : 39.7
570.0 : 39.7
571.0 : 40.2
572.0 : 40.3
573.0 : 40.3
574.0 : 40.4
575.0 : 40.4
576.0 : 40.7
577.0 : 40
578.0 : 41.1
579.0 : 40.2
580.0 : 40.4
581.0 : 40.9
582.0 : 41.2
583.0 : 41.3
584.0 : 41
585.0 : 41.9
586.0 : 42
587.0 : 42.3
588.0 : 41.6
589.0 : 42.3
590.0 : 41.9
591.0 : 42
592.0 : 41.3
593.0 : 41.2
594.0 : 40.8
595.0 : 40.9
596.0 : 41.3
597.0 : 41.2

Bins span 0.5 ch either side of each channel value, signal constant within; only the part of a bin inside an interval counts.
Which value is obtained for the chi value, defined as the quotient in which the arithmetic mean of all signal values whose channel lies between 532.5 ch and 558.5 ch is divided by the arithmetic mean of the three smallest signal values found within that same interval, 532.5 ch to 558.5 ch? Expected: 1.03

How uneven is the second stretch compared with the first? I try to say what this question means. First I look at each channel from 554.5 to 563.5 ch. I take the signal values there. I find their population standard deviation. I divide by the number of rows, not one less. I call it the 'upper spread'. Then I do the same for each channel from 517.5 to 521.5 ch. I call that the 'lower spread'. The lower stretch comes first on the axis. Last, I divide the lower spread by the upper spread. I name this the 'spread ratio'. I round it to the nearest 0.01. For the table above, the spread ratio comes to 0.44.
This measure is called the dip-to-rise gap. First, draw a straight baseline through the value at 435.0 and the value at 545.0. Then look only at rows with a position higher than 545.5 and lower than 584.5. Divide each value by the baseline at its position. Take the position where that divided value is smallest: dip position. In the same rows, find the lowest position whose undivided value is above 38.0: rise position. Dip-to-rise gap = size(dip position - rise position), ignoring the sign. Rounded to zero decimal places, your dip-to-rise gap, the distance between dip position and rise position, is 3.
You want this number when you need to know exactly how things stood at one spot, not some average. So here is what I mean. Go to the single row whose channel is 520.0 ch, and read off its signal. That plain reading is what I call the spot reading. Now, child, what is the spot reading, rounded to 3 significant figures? 38.8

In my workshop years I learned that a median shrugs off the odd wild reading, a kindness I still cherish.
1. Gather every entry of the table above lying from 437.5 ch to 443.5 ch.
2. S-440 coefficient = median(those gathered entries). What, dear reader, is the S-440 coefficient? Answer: 37.0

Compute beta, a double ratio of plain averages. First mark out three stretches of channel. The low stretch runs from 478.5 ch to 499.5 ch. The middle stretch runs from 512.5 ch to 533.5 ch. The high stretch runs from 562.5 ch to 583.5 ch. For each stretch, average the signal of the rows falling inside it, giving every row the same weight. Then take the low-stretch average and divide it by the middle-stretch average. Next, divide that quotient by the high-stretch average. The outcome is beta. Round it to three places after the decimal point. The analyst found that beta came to 0.026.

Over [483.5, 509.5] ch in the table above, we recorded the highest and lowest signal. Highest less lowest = 4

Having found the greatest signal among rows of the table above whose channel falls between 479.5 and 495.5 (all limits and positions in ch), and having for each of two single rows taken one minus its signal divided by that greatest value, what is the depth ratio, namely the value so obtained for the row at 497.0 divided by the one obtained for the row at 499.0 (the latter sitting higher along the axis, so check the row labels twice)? 1.1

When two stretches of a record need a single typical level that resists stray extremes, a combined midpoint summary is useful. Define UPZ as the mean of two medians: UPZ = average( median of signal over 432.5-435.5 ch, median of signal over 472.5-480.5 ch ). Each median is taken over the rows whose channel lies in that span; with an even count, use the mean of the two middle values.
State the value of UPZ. 38.7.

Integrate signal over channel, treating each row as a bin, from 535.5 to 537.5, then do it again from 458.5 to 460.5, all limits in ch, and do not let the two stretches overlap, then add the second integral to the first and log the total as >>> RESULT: 123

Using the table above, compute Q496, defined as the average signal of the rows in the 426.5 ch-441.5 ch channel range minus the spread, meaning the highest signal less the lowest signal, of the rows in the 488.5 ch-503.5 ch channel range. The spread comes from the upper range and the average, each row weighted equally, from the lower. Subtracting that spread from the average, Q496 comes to 35.8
